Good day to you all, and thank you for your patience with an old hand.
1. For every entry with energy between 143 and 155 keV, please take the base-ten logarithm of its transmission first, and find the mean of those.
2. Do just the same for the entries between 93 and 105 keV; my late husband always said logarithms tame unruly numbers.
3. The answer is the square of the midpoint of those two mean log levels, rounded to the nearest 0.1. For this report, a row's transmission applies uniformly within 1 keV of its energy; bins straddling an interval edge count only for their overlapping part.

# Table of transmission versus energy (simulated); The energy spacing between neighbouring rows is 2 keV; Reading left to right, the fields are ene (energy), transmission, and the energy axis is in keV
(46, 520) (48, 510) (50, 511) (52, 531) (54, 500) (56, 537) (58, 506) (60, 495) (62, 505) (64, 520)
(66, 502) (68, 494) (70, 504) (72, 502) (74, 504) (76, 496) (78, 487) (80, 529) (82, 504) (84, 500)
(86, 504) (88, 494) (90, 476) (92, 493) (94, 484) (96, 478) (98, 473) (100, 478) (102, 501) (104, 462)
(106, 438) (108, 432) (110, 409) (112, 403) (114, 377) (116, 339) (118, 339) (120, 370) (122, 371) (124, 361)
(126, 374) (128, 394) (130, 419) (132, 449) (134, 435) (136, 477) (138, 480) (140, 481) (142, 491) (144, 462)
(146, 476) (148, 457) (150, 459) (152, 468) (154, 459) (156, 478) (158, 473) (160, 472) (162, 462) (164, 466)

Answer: 7.1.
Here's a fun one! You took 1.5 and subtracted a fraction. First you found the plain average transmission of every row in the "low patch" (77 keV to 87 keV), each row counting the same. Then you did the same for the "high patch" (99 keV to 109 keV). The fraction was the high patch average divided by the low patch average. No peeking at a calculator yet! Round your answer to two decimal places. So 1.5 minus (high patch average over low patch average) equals 0.58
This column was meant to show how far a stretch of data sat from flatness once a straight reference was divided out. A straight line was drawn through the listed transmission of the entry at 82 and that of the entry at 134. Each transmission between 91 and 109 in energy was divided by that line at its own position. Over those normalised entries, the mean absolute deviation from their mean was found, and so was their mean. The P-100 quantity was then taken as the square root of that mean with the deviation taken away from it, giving 0.976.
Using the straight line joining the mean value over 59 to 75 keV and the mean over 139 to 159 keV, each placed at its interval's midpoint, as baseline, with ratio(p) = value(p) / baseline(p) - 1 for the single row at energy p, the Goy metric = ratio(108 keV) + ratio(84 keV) -0.11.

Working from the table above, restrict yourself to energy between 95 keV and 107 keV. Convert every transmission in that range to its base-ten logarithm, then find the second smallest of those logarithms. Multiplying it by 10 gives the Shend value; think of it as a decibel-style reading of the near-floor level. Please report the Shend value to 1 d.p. 26.6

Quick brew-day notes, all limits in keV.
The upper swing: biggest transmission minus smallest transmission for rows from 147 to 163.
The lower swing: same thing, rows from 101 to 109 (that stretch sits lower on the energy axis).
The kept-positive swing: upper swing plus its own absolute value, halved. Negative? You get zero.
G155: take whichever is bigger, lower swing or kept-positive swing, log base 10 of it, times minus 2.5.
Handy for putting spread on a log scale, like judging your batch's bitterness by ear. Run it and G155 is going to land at -4.60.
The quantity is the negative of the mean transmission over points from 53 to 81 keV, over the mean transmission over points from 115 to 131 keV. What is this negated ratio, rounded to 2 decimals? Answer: -1.36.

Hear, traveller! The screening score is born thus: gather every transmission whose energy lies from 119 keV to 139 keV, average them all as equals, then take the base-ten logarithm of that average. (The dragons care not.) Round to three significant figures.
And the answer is 2.62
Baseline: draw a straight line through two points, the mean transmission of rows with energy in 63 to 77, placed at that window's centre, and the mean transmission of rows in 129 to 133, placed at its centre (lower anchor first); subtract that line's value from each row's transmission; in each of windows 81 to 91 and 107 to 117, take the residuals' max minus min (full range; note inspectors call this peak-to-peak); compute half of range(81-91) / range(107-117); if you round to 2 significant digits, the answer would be 0.14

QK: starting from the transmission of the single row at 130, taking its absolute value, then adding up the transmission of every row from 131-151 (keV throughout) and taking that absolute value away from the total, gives 4248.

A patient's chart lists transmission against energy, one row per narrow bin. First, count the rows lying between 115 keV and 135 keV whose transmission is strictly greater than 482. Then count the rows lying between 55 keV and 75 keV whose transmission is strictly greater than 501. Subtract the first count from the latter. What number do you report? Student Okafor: 8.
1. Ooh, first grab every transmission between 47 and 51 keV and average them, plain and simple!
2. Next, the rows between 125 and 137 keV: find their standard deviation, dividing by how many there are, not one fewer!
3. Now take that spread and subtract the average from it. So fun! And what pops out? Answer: -476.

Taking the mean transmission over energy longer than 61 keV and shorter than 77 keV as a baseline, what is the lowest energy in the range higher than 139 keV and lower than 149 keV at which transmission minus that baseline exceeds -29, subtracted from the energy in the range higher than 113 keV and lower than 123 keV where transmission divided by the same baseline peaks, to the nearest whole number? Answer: -26 keV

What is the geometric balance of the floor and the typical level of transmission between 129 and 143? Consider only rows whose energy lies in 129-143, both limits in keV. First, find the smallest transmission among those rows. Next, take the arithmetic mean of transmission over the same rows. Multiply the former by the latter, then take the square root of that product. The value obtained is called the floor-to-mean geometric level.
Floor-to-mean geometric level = 440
